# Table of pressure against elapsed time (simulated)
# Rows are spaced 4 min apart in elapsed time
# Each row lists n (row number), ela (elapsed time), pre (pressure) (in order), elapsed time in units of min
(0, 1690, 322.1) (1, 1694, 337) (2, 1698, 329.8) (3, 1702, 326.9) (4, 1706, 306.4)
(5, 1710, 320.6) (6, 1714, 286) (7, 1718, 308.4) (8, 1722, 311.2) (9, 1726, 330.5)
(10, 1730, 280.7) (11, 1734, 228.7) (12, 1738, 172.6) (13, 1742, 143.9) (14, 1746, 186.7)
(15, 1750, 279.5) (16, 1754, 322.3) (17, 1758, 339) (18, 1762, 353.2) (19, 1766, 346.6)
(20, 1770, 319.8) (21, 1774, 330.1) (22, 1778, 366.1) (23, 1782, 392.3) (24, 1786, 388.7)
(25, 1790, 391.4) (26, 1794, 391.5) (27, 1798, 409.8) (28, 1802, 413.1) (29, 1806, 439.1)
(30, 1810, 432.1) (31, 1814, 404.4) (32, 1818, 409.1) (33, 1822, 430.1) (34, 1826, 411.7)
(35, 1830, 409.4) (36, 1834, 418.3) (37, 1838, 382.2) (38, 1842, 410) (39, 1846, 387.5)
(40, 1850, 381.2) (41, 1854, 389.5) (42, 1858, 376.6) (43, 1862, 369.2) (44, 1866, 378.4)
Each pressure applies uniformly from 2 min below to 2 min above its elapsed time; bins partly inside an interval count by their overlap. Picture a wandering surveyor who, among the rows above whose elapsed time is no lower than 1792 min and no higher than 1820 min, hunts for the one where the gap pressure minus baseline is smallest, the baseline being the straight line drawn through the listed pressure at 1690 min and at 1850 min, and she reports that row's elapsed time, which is 1794 min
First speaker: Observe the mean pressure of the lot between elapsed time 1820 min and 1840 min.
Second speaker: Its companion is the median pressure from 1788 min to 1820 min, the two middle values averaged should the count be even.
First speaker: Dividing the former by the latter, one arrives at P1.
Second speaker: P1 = 1.00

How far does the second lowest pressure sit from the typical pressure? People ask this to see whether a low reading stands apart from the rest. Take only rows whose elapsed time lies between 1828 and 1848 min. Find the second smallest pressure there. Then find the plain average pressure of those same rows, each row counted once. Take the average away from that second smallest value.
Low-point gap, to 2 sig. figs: -14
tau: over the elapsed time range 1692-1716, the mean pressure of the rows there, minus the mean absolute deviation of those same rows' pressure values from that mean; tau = 303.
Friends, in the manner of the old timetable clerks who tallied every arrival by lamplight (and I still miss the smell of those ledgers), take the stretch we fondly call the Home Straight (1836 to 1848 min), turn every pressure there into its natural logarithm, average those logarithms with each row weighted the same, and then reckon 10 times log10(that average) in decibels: 7.76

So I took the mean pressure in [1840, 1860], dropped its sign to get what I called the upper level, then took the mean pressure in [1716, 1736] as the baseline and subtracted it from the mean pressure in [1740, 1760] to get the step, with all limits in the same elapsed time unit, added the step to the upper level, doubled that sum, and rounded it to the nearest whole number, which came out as 703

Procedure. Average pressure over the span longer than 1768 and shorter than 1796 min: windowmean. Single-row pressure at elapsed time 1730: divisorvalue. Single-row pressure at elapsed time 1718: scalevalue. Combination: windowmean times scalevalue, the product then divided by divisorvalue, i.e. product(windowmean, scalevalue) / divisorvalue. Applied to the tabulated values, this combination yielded 405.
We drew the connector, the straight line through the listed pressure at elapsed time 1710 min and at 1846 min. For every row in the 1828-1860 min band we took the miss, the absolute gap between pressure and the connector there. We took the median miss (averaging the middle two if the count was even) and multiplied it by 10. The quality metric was 125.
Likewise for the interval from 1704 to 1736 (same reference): 157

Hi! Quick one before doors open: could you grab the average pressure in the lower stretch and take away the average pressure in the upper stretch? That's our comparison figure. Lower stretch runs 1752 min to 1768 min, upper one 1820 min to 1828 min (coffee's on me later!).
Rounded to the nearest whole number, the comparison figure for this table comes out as -81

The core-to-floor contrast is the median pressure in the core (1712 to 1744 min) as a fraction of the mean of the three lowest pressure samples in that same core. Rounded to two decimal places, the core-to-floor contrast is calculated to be 1.56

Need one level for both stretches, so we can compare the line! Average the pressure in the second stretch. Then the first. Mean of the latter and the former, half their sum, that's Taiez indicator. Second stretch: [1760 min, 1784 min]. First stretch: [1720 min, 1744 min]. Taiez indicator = 298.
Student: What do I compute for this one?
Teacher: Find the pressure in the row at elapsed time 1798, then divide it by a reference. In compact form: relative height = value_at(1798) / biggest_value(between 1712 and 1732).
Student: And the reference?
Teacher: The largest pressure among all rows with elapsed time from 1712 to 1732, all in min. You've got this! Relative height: 1.24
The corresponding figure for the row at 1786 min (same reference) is 1.18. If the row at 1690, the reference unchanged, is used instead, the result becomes 0.97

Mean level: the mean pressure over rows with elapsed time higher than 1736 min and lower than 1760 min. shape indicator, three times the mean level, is 722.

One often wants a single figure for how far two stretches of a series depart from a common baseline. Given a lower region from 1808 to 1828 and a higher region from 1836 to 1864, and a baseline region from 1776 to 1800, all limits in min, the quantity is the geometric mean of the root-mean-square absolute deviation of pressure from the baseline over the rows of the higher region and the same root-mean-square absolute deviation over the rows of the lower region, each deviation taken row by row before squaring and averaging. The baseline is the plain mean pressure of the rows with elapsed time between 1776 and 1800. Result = 20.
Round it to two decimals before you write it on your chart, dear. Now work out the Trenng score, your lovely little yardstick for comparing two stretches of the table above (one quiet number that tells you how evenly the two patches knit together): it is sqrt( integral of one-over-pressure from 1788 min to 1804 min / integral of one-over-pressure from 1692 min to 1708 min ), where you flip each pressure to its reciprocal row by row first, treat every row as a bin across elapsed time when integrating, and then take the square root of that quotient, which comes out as 0.90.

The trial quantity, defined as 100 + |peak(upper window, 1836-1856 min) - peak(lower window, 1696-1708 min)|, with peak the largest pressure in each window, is 180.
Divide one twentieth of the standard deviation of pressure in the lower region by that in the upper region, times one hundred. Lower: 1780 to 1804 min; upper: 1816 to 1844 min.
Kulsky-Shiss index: 3.7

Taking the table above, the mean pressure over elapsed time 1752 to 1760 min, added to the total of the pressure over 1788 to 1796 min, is 1114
